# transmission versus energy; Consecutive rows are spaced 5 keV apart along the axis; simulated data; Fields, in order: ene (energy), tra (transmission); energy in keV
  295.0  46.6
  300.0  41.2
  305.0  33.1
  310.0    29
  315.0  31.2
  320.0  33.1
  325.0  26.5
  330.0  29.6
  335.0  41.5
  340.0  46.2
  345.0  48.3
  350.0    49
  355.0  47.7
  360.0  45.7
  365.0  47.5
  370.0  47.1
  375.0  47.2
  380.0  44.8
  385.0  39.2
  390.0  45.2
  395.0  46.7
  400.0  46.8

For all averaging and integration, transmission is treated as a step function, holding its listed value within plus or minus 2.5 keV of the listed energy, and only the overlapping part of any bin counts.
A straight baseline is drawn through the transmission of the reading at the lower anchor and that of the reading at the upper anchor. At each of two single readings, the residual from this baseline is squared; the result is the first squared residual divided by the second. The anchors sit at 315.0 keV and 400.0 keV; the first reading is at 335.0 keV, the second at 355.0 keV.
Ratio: 1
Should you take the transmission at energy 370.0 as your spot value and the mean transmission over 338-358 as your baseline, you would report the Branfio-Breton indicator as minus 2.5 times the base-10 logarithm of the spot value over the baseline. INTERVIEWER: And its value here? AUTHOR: 0.016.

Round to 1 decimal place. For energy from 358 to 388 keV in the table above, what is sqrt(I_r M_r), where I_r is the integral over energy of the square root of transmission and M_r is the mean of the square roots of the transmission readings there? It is 36.8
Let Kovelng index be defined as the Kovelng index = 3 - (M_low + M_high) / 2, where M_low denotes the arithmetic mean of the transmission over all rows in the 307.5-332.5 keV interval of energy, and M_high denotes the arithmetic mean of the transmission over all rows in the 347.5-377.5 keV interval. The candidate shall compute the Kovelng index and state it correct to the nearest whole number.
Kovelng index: -36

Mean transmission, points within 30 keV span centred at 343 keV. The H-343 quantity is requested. 44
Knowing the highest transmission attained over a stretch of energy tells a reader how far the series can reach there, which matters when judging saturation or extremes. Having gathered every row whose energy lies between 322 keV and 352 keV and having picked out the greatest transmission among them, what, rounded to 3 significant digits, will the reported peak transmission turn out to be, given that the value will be 49.0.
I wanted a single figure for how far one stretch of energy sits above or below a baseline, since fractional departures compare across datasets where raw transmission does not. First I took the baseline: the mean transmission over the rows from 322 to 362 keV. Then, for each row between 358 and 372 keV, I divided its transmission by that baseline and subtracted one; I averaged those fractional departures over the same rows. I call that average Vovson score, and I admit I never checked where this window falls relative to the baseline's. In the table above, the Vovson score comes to 0.12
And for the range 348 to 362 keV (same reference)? 0.14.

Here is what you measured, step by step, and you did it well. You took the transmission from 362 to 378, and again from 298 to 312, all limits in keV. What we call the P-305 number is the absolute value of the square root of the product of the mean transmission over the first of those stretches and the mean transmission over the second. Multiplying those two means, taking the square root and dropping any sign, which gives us 40.3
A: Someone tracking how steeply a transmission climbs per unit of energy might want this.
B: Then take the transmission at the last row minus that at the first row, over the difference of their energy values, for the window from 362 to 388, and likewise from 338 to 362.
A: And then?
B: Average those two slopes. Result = -0.22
